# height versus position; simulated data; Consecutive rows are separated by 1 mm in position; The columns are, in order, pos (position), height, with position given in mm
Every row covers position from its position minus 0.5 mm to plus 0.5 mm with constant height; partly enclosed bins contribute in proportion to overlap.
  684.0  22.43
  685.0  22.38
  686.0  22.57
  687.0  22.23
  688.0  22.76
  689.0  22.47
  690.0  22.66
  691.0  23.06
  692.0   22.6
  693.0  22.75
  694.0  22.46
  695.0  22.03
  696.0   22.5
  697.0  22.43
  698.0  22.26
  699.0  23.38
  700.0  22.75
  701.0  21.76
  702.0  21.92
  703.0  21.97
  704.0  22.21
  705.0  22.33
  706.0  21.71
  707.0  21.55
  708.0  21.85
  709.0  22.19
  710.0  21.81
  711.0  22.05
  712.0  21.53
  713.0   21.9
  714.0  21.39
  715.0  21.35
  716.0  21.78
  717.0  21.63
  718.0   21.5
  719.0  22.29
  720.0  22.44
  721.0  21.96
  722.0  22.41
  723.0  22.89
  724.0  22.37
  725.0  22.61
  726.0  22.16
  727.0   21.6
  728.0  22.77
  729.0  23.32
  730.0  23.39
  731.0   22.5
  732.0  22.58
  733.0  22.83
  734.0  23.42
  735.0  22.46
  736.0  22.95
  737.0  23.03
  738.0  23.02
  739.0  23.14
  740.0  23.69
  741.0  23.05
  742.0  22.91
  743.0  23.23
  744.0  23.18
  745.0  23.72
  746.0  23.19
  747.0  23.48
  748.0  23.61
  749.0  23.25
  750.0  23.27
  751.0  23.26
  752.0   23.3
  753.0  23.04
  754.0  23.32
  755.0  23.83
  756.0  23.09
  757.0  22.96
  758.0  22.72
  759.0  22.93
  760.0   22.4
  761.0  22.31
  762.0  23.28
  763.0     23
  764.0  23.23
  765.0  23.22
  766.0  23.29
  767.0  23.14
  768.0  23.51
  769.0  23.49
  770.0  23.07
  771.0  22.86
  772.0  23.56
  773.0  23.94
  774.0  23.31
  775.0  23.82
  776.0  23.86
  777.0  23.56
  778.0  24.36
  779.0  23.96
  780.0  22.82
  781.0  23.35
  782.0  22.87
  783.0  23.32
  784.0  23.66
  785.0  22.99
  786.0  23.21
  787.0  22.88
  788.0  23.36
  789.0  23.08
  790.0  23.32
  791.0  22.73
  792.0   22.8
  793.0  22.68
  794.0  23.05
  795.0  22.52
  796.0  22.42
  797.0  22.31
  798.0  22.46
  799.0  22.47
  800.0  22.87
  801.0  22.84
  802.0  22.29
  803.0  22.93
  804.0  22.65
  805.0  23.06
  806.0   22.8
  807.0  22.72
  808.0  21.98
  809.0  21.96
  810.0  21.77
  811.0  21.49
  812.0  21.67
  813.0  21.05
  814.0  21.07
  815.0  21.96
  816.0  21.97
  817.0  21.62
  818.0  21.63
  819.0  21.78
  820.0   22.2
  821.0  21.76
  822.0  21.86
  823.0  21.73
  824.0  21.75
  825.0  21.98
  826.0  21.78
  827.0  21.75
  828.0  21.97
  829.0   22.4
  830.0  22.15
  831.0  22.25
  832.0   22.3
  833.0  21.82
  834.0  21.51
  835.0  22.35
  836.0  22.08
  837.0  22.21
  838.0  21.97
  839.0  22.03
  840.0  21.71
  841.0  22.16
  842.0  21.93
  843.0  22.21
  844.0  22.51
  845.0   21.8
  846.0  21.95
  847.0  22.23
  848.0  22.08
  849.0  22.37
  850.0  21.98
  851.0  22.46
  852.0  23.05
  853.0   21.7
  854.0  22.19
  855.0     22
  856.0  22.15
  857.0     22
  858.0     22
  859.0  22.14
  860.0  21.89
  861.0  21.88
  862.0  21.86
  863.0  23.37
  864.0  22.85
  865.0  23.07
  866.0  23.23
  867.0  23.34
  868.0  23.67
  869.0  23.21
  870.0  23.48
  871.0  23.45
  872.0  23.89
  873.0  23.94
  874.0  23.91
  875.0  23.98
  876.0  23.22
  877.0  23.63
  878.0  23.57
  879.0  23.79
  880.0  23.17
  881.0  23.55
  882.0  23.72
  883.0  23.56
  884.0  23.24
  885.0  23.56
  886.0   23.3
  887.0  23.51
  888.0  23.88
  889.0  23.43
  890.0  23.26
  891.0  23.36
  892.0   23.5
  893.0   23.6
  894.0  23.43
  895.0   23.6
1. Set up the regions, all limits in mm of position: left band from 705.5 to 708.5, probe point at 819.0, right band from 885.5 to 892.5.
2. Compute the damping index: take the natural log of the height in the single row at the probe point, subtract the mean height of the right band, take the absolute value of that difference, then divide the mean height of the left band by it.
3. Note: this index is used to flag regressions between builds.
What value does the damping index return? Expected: 1.06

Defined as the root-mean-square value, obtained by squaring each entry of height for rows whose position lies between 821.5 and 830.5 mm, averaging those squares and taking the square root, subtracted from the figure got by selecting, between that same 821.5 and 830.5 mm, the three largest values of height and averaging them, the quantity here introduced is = 0.25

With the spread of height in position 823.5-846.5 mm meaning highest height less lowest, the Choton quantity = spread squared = 1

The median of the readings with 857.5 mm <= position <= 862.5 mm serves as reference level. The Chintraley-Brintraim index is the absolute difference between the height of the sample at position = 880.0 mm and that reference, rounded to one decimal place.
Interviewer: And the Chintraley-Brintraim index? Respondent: 1.3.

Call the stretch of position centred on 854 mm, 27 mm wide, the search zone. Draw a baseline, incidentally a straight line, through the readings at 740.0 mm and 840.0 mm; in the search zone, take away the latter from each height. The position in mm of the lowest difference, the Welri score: 845.0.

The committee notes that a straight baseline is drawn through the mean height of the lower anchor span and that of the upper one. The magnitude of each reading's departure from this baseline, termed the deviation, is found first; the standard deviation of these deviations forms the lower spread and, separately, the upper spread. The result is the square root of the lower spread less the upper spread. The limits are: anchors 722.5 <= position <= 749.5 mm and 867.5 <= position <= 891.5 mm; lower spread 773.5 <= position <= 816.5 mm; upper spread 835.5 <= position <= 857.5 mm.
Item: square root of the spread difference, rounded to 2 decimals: 0.52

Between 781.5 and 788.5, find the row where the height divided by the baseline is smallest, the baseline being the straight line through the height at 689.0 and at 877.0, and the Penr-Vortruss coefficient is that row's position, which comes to 787.0 mm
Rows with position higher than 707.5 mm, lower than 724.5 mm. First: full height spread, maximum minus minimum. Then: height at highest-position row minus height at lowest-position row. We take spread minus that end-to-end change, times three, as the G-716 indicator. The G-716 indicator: 3.1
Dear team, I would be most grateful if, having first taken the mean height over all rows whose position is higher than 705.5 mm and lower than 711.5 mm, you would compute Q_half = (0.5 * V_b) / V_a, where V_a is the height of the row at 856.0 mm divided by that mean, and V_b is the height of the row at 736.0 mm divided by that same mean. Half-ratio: 0.518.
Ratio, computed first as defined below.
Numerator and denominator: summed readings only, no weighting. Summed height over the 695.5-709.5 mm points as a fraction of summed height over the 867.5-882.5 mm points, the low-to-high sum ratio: 0.88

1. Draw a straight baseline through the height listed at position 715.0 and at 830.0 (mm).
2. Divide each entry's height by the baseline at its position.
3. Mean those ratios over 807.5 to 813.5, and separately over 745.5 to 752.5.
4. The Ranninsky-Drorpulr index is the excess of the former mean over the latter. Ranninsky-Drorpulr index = -0.10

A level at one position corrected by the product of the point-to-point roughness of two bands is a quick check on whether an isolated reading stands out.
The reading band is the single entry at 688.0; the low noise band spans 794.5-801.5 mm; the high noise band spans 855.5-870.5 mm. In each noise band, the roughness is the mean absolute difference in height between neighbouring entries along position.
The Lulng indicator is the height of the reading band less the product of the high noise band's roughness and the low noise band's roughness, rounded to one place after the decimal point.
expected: 22.7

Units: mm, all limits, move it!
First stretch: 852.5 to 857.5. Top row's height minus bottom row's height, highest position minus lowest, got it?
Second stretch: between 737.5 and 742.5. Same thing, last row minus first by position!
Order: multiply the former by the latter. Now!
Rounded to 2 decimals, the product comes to -0.03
